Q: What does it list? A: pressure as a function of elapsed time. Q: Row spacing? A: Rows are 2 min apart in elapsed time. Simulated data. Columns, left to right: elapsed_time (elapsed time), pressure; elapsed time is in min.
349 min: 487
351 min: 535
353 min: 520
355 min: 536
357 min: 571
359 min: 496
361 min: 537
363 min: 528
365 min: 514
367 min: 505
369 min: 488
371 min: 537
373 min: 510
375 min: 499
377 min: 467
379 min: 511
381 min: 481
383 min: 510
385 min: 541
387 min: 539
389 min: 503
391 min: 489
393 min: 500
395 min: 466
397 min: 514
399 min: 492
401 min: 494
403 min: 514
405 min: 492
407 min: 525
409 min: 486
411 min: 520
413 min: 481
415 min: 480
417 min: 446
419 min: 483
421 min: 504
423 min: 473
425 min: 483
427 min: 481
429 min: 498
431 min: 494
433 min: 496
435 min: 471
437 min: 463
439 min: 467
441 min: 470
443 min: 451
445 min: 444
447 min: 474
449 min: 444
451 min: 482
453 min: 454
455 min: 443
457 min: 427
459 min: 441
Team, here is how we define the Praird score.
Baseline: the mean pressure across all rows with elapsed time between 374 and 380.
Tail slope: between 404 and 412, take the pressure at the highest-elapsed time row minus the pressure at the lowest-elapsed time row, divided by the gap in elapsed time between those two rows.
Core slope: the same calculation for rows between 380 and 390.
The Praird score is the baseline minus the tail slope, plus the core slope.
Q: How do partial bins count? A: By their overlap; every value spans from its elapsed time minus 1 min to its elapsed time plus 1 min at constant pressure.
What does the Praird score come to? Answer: 490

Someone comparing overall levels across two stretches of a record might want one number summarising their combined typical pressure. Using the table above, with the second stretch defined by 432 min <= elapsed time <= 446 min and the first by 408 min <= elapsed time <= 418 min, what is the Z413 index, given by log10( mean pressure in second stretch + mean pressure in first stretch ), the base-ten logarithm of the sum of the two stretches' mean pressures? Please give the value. 2.98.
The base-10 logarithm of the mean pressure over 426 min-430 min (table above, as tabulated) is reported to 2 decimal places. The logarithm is 2.69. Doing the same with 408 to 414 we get 2.70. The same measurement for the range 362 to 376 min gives 2.71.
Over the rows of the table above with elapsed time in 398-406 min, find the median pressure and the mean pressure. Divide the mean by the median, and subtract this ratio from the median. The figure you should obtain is 492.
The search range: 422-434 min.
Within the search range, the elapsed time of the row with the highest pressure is 429 min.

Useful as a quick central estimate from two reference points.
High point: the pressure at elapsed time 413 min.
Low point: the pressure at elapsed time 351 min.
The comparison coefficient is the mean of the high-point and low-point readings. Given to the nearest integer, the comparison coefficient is 508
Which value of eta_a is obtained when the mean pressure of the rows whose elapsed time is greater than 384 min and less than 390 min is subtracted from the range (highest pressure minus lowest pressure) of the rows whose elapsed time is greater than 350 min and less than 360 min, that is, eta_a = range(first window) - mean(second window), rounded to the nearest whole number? -453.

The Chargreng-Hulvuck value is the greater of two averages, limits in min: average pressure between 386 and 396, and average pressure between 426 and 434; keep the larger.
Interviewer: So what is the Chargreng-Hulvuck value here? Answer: 499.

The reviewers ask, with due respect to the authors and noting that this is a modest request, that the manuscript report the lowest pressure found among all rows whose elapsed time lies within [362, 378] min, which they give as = 467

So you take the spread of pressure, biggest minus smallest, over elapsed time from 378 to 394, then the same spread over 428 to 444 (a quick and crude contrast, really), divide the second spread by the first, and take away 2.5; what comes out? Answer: -1.7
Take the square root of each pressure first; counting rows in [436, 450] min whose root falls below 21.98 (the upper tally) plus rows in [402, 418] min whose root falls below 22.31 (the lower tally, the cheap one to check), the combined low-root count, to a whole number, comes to 12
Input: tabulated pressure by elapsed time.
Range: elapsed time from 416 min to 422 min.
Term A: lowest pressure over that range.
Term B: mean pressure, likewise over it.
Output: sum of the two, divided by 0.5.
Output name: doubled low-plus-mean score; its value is 1847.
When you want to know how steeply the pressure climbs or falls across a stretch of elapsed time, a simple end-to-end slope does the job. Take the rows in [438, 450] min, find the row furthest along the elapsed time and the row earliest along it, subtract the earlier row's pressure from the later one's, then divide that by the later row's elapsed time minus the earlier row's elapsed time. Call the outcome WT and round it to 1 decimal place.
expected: -2.3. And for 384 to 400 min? -3.5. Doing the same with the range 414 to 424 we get -0.9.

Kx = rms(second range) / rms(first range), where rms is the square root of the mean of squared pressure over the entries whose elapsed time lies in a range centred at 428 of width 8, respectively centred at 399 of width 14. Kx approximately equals 0.99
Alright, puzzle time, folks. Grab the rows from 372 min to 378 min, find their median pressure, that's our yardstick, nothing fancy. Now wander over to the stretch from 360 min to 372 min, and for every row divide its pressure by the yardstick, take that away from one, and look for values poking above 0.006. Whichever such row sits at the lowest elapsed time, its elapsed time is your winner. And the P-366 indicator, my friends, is 369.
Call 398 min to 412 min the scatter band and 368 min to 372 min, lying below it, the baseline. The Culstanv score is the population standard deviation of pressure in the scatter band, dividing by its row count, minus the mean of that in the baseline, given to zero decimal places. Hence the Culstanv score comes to -498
